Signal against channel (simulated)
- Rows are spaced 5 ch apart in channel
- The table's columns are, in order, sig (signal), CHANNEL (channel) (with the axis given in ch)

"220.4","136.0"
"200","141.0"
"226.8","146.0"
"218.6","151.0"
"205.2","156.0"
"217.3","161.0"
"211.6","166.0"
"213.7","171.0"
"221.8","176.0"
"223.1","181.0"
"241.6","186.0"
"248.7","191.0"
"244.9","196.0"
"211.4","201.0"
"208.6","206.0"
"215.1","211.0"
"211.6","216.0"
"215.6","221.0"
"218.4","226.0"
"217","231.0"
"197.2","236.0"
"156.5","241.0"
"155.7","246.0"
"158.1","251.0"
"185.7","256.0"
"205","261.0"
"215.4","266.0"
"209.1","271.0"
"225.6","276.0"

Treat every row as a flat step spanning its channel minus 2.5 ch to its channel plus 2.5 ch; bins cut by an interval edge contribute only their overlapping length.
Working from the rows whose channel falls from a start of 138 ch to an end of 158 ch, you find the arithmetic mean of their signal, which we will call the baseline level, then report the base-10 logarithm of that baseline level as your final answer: 2.33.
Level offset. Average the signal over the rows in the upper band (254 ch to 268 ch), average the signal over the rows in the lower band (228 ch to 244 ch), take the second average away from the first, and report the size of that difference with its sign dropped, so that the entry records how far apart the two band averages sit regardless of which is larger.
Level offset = 12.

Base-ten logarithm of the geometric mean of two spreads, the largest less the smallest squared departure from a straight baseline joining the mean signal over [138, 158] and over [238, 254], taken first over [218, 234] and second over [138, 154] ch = 2.6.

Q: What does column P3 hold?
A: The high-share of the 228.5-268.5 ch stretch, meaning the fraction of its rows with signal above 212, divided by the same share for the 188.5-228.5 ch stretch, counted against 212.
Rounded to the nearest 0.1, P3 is 0.4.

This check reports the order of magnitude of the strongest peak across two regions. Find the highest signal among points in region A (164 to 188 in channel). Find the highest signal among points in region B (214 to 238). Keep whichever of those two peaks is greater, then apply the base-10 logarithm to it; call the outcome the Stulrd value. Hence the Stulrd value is 2.38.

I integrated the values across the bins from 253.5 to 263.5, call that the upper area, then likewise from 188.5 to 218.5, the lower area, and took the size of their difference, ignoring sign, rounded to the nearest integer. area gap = 4748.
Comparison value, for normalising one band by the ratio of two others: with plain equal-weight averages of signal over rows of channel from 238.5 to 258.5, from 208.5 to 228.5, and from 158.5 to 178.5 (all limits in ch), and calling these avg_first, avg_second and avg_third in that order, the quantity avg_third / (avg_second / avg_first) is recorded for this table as 165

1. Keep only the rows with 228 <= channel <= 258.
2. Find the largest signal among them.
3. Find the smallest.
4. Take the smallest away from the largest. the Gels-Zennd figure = 61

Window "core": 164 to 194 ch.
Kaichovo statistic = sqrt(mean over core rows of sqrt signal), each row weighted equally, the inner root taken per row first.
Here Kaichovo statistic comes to 3.88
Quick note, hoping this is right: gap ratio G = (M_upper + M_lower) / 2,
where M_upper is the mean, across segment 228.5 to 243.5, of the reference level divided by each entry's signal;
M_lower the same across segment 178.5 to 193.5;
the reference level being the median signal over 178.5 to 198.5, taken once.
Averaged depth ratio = 1.16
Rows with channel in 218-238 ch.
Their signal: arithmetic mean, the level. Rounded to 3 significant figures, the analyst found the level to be 212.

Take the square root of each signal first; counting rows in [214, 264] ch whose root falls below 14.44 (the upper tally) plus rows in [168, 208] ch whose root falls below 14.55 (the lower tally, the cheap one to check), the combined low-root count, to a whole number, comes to 8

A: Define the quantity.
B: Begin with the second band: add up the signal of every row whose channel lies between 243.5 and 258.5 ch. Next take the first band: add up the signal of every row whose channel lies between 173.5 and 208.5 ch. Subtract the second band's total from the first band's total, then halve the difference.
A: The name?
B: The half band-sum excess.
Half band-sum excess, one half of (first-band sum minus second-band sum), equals 550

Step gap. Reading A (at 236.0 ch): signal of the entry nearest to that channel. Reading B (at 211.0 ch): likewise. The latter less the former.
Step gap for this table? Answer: 18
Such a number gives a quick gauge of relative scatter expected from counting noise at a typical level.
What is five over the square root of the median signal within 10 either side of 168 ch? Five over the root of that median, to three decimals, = 0.341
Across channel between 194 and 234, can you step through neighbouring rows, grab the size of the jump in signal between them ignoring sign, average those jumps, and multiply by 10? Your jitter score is 78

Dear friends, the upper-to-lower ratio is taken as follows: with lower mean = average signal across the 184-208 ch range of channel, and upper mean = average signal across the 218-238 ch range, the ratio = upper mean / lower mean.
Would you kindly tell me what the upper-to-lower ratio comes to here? 0.92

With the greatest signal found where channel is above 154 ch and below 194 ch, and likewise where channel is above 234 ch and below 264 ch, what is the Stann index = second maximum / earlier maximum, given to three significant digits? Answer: 0.824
